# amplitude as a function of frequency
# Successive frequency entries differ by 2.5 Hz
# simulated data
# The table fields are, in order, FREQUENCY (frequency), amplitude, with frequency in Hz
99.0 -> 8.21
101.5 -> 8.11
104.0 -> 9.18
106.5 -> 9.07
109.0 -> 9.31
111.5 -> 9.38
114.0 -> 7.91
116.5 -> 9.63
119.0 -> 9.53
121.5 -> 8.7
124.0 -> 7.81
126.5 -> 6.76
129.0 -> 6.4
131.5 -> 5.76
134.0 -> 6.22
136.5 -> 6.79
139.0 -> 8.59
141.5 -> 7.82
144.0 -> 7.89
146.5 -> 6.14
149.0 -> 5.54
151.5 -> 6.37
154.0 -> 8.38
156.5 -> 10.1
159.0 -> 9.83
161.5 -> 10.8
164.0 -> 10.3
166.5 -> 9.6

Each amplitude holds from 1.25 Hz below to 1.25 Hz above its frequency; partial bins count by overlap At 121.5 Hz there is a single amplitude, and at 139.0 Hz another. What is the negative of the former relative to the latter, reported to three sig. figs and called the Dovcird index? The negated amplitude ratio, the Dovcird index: -1.01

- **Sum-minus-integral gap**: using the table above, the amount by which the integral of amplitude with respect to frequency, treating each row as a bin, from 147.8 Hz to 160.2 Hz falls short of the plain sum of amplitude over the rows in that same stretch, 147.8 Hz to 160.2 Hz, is -60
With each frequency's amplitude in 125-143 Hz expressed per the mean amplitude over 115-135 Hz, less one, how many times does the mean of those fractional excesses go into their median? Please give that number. 1.2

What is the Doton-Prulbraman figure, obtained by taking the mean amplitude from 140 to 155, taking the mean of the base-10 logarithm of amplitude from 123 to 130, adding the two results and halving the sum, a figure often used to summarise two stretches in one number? 3.93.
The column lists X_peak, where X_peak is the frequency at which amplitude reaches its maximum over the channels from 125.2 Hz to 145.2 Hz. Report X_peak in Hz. 139.0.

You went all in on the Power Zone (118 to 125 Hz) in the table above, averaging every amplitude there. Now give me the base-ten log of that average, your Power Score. 0.94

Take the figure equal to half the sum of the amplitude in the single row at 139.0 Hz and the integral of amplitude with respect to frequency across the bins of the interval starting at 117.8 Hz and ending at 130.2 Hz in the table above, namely 53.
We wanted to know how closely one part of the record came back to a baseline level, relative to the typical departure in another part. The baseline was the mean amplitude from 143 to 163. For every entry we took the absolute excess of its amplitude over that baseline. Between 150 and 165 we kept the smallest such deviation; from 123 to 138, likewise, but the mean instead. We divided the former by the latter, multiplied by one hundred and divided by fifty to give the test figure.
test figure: 0.3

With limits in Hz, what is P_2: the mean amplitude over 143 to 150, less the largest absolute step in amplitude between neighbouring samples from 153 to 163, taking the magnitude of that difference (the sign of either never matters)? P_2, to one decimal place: 4.8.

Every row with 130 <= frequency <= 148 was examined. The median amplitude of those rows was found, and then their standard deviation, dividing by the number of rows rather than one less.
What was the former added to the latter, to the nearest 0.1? 7.8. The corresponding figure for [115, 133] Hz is 9.2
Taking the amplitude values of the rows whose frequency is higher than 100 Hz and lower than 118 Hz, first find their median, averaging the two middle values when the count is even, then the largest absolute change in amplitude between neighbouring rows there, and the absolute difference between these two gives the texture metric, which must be 7.5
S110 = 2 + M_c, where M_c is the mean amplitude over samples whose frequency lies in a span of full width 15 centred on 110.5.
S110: 11.1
